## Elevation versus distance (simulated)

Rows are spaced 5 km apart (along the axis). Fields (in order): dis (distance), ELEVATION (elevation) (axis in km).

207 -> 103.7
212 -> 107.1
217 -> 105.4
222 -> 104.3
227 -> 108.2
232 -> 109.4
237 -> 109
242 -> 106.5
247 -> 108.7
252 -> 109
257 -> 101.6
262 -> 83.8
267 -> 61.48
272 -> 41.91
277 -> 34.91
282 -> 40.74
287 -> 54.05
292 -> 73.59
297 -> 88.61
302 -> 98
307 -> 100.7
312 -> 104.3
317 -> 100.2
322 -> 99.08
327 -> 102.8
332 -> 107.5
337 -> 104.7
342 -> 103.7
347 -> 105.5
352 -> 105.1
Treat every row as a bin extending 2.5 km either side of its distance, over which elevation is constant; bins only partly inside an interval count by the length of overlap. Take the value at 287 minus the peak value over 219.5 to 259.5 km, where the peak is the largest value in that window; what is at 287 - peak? -55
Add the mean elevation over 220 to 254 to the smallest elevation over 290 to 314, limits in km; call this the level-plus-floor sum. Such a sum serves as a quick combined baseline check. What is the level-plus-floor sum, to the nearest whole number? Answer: 181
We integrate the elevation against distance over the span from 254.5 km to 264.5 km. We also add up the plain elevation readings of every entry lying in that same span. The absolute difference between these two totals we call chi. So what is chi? 742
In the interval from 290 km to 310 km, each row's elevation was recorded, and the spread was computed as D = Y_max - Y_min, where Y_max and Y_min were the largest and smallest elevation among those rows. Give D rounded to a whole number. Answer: 27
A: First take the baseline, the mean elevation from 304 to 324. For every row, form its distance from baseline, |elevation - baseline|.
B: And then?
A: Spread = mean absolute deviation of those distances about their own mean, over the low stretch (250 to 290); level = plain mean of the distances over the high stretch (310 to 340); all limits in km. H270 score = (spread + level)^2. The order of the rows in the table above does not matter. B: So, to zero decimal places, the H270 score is 599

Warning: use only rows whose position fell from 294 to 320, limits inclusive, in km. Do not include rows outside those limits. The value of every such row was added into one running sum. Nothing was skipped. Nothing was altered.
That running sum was 492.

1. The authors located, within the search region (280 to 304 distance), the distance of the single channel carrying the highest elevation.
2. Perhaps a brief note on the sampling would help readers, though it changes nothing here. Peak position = 302 km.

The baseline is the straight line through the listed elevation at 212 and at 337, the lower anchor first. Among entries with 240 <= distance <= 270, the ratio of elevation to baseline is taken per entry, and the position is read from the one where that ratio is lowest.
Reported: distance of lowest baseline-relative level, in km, 267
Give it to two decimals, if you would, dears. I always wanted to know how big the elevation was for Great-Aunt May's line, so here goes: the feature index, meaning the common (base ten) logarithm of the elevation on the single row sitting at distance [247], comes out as 2.04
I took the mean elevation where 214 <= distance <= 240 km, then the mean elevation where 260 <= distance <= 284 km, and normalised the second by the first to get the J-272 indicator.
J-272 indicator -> 0.5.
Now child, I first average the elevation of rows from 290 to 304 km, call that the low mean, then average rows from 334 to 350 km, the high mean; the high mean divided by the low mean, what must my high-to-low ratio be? 1.2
